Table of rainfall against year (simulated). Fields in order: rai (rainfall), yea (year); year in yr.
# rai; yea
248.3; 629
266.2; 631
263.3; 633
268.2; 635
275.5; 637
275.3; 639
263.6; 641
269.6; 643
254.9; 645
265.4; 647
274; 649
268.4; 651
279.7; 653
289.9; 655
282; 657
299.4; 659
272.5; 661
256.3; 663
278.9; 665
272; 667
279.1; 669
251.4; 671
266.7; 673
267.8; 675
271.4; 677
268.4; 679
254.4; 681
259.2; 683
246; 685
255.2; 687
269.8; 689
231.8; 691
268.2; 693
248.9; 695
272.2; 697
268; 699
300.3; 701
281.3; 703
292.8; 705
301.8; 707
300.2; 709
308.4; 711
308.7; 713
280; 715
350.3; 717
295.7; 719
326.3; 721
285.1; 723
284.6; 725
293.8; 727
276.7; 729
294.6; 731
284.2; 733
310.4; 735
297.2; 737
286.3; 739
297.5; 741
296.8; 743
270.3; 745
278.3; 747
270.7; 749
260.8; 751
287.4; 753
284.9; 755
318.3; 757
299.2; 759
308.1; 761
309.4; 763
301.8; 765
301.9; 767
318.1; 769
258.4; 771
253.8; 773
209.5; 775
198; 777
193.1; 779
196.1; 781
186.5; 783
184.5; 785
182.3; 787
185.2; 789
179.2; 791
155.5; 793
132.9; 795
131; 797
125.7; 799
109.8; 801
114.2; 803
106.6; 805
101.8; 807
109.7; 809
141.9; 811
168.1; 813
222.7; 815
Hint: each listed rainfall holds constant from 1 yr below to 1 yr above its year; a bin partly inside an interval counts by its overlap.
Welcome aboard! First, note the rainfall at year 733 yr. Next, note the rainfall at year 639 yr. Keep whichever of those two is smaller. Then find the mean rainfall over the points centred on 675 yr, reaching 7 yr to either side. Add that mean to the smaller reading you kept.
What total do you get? 541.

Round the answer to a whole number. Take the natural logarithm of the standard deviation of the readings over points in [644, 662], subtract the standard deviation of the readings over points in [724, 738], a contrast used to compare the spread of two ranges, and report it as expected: -8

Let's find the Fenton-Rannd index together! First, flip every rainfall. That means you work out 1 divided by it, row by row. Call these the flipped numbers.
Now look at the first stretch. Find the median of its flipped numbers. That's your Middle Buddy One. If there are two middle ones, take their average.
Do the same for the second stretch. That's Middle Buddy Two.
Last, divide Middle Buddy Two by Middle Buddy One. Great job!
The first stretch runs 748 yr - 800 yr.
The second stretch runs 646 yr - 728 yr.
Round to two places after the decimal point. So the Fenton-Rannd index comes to 0.84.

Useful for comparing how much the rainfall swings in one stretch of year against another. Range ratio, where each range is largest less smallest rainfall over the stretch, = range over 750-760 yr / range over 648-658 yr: 2.7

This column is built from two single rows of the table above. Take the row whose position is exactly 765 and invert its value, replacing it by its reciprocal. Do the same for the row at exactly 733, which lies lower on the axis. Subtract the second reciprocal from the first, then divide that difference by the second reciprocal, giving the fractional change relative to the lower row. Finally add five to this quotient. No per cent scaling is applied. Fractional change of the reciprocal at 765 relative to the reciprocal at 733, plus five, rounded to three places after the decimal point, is 4.942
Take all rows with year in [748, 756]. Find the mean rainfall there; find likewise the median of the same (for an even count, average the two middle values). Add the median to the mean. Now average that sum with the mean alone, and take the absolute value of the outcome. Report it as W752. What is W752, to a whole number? 415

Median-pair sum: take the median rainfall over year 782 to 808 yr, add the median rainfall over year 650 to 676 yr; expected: 405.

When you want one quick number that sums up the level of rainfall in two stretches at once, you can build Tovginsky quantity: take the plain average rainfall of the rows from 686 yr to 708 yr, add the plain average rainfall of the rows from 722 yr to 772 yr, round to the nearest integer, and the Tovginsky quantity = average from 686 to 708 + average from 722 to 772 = 563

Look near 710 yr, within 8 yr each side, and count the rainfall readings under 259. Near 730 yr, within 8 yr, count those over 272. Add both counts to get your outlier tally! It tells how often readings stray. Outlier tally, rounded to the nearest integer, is 8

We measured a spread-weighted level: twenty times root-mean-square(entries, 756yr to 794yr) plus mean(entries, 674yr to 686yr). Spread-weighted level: 5176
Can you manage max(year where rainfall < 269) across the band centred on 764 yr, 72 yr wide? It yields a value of 799 yr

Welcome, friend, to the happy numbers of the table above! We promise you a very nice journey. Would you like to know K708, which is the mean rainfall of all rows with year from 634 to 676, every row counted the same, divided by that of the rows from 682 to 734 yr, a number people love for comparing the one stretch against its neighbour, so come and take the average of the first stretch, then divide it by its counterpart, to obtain 0.96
